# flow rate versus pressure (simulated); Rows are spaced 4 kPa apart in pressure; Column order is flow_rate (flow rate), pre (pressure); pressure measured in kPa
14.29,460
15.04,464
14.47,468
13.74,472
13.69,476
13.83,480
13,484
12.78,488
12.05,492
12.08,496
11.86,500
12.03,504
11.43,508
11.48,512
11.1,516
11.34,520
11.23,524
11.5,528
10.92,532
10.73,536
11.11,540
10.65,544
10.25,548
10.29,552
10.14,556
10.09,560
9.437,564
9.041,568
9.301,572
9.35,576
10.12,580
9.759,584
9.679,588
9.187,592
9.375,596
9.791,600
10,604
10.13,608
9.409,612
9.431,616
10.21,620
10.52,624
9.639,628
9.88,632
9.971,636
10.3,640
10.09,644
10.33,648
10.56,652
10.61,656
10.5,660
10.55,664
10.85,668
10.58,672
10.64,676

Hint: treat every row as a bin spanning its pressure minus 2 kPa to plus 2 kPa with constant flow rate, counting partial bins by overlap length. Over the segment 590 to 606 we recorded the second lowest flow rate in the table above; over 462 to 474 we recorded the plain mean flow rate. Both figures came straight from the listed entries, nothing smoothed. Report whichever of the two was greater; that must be 14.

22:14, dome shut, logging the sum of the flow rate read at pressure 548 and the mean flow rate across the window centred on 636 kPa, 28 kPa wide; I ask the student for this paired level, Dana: 20.4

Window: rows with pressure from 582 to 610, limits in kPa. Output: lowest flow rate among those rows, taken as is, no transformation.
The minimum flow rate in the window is 9.187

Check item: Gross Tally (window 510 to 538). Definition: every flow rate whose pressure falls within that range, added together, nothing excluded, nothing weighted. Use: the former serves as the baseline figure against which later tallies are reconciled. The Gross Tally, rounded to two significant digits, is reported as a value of 78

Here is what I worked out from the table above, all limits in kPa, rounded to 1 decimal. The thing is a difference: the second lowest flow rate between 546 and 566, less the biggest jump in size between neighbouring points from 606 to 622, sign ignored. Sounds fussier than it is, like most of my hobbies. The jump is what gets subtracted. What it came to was 9.3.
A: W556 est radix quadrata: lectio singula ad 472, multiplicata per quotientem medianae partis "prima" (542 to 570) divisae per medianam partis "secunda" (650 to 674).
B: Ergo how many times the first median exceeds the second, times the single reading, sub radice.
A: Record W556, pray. 3.6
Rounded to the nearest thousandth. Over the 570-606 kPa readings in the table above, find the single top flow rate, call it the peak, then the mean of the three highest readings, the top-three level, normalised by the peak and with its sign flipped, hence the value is -0.985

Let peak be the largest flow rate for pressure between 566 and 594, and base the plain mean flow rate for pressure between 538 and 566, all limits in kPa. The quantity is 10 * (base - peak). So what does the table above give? 2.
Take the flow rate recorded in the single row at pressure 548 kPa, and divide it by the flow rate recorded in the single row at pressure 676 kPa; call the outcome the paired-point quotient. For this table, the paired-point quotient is 0.96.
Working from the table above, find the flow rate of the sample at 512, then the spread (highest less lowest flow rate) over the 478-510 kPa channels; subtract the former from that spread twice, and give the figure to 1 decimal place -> -20.6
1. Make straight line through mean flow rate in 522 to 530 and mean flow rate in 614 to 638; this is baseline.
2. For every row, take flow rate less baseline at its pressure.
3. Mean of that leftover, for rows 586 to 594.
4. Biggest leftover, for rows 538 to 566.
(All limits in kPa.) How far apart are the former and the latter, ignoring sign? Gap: 1.0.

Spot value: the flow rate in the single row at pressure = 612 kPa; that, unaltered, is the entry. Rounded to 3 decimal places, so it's 9.409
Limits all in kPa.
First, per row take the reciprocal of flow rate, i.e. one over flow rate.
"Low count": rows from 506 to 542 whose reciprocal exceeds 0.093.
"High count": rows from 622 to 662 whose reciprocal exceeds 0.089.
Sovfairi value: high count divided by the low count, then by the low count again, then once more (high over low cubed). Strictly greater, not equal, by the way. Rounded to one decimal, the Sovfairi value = 10.0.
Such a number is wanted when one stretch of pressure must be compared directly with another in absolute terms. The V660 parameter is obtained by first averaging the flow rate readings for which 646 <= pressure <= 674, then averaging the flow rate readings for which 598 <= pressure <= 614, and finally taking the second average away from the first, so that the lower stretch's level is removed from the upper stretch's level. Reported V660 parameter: 0.74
